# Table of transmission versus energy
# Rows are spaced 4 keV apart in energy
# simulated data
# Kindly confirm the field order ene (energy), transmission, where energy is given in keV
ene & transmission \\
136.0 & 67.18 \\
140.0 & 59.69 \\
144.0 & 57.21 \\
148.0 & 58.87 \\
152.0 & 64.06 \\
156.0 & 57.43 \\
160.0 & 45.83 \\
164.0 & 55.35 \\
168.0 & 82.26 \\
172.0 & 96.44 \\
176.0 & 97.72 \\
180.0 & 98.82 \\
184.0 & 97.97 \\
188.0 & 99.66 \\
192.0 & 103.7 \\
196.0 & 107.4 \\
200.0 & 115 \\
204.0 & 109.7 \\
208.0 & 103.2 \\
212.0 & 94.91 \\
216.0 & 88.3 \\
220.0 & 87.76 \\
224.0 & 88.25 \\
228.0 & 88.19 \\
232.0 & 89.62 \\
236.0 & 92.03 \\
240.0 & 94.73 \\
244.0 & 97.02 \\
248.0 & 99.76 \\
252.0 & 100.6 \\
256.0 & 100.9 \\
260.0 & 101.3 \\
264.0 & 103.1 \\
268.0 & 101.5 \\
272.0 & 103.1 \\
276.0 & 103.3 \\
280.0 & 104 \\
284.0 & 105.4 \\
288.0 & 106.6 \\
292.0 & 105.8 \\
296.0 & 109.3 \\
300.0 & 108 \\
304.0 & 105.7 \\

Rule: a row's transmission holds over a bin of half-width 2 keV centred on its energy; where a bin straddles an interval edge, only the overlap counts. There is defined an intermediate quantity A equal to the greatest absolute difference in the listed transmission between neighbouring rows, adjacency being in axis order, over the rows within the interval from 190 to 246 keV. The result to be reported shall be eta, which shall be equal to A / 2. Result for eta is 4.1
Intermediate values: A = 8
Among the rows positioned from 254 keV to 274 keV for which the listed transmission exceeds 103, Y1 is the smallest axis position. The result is 264.0 keV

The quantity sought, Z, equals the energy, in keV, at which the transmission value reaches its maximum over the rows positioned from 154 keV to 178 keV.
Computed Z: 176.0 keV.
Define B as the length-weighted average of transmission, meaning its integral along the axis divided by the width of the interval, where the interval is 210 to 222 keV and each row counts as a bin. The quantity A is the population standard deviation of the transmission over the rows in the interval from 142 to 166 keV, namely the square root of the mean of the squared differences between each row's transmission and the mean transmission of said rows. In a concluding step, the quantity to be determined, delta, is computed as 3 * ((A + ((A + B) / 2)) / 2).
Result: 80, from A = 5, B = 90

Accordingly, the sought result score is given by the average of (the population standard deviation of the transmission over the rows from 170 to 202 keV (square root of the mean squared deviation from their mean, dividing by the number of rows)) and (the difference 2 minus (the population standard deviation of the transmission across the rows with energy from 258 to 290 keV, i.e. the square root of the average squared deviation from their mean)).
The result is 3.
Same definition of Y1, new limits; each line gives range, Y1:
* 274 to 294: 276.0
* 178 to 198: 192.0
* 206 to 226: 208.0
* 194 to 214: 196.0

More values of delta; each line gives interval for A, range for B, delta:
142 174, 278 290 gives 114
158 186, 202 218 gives 121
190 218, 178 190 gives 93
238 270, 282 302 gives 86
